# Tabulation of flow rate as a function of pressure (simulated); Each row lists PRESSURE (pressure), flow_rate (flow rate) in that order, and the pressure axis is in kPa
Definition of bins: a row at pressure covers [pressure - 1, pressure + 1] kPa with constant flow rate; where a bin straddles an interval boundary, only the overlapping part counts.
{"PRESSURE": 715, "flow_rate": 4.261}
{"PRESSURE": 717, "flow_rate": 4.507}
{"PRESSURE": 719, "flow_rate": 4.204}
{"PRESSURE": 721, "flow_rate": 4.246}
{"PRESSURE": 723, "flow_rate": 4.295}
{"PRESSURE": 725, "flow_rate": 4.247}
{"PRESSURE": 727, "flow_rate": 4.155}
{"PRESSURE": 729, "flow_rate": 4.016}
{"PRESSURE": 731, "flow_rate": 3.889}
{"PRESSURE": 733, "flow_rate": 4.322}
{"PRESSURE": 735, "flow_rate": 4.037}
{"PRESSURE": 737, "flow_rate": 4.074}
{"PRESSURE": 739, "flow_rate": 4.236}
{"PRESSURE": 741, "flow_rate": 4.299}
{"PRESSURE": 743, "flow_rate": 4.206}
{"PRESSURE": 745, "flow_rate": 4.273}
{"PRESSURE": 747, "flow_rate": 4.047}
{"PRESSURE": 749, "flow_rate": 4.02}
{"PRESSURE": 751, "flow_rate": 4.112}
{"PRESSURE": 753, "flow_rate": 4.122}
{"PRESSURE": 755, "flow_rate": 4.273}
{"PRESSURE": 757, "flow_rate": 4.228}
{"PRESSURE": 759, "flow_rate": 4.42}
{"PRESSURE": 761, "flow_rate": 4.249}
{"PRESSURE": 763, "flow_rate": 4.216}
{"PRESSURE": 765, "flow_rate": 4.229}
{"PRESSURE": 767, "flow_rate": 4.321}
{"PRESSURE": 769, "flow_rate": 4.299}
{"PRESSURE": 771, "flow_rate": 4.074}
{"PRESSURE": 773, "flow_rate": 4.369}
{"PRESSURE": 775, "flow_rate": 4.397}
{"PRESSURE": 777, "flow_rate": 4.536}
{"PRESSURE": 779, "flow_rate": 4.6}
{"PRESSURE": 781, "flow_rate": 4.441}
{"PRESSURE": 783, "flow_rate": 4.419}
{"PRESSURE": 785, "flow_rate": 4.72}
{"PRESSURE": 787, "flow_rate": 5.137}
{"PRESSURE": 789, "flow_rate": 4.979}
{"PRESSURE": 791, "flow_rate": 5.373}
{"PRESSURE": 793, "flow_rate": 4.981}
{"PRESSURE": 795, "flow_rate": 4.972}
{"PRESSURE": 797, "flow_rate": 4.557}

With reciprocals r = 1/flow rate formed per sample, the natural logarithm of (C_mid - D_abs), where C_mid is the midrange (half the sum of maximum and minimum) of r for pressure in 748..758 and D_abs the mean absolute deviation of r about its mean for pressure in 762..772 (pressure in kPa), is -1.44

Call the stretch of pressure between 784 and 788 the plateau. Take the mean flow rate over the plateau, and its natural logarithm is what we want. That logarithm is 1.60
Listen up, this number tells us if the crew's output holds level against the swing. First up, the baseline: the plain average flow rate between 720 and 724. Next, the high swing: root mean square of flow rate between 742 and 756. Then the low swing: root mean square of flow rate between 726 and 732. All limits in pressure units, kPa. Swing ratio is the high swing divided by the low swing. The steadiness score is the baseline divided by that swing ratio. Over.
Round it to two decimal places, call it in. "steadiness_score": 4.14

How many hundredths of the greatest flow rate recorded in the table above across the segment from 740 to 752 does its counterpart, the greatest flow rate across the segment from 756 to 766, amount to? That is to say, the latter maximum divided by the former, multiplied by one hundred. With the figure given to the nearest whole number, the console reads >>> 103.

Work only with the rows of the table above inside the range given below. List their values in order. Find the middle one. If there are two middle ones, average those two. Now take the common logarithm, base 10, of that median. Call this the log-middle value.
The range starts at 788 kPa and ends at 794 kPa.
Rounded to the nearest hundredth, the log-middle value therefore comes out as 0.70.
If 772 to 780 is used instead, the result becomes 0.65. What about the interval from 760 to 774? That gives 0.63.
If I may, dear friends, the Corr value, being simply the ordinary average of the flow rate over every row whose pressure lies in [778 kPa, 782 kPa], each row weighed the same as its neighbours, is 4.52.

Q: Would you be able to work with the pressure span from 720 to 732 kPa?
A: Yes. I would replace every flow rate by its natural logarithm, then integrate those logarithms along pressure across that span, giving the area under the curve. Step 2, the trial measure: 17.0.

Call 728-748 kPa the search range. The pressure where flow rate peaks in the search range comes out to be 733 kPa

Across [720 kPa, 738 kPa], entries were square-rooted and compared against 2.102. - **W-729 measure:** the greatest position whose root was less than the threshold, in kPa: 737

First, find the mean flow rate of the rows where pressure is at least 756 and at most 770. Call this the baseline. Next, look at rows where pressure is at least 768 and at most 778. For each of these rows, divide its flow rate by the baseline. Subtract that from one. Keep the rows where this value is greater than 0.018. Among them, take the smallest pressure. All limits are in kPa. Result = 771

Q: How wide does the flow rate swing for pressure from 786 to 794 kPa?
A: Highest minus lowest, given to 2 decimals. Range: 0.39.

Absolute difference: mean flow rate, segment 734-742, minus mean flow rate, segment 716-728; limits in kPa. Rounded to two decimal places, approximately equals 0.11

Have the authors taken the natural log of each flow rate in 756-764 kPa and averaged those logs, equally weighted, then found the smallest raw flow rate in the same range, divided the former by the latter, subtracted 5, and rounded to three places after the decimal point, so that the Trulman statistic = -4.655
